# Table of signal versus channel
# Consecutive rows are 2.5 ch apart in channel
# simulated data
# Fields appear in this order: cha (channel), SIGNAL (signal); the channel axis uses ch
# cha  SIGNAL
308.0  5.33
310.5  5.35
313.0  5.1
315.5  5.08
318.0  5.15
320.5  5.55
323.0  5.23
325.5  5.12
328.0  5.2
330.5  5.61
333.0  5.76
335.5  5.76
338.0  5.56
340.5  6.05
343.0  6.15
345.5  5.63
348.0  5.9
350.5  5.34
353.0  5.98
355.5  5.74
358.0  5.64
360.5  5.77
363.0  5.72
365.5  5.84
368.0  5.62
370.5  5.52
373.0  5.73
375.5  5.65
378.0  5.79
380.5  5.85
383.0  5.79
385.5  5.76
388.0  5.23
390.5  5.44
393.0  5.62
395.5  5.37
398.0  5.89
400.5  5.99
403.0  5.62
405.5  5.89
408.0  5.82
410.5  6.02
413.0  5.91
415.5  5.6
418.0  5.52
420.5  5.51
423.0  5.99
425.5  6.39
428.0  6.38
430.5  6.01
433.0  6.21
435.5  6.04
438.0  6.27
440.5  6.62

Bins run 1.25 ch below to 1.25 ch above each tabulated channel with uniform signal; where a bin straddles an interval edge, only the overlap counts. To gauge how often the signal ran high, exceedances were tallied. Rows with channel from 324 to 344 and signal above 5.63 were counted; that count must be 4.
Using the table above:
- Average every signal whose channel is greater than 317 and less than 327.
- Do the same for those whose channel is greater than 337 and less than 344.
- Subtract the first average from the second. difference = 0.66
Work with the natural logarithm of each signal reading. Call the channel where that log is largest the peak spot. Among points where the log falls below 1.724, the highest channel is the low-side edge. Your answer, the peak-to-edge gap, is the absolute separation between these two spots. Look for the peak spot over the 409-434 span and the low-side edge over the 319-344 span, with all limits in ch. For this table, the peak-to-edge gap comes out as 87.5 ch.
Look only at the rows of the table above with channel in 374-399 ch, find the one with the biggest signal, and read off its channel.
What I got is 398.0 ch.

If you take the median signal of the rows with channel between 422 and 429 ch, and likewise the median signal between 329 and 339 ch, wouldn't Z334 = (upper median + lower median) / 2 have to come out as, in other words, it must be 6.03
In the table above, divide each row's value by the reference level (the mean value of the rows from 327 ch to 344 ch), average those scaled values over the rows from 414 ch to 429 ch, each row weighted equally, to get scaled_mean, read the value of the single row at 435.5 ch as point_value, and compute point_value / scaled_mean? 5.9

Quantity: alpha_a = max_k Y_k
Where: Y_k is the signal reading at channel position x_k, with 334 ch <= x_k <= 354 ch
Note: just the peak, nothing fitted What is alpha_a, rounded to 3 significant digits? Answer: 6.15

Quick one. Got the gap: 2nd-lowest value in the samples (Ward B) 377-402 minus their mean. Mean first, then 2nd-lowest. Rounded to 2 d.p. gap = -0.30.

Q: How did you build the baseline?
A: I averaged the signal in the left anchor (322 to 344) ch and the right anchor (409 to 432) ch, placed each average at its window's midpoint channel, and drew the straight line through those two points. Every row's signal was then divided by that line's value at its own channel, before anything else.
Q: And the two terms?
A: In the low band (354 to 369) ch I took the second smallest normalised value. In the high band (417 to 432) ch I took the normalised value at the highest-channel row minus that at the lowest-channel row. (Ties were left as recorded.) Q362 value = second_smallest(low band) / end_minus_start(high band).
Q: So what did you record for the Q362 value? 13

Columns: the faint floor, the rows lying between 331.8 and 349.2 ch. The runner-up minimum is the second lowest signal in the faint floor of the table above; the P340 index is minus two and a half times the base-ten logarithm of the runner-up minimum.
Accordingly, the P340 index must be -1.88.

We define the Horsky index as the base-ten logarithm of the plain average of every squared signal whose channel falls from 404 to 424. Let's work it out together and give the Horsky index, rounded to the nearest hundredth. 1.52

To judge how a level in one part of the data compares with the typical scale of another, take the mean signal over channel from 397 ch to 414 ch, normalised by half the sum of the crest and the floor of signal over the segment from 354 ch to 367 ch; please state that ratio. 1.024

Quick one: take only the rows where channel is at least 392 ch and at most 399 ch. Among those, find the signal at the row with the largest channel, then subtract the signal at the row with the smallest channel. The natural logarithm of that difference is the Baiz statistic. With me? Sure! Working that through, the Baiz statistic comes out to -1.3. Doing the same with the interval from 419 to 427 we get -0.1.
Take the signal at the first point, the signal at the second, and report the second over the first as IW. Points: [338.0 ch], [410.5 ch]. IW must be 1.08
